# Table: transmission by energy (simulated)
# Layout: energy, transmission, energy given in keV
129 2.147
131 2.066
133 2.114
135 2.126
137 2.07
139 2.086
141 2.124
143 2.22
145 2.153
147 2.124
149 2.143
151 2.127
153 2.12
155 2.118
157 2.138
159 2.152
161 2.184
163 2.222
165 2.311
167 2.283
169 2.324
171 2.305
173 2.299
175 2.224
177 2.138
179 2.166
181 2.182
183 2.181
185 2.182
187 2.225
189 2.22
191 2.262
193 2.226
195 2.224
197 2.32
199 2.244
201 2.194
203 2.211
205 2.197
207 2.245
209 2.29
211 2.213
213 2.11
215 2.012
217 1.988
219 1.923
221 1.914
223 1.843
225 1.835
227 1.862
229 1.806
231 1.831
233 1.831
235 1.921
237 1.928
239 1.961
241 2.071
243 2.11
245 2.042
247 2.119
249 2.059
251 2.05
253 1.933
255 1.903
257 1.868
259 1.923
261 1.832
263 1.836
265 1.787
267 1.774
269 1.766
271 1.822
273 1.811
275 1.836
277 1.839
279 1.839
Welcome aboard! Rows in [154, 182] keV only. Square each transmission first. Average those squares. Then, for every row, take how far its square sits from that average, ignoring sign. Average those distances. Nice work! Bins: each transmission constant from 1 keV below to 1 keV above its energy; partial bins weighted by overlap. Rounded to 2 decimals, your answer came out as 0.28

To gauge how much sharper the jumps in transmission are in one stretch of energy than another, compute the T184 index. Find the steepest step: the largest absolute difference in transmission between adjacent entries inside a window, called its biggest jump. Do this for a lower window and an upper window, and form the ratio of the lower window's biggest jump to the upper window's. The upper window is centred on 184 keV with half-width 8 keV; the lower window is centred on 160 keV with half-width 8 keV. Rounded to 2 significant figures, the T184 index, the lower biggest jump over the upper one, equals 2.1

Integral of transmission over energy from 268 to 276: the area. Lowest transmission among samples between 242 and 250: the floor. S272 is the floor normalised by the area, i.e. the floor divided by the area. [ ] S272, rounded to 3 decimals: 0.141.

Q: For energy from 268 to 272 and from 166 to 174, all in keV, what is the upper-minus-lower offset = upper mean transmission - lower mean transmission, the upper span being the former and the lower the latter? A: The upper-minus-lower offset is -0.51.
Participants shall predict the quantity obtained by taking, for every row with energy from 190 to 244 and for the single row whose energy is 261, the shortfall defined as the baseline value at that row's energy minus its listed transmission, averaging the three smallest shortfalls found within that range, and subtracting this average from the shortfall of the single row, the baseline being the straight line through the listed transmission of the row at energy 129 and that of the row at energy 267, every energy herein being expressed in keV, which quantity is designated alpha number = 0.30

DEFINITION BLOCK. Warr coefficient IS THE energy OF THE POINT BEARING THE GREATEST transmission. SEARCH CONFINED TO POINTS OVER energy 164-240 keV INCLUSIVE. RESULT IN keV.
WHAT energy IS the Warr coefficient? 169 keV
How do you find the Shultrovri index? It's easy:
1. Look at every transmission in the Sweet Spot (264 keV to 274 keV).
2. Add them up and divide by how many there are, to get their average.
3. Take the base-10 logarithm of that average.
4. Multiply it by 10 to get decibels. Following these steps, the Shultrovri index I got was 2.5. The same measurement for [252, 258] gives 2.8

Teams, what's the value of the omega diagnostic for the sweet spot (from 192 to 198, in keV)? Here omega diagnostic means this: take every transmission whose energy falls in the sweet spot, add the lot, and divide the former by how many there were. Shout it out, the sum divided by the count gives 2.26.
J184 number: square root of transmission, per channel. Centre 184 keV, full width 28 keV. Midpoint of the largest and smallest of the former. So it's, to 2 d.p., 1.49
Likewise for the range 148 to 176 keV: 1.49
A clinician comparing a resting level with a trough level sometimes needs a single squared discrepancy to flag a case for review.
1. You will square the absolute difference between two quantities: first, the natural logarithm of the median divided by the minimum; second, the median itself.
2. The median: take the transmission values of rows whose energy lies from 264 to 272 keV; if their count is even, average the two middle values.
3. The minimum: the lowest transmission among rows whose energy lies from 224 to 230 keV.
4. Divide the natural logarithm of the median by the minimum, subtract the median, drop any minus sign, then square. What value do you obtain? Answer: 2.1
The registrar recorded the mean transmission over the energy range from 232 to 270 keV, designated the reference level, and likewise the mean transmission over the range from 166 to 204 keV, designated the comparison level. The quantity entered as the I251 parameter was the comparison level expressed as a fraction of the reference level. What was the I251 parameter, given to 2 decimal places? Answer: 1.16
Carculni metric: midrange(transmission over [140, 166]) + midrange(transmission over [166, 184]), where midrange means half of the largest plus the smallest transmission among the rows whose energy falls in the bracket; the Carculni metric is 4.45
